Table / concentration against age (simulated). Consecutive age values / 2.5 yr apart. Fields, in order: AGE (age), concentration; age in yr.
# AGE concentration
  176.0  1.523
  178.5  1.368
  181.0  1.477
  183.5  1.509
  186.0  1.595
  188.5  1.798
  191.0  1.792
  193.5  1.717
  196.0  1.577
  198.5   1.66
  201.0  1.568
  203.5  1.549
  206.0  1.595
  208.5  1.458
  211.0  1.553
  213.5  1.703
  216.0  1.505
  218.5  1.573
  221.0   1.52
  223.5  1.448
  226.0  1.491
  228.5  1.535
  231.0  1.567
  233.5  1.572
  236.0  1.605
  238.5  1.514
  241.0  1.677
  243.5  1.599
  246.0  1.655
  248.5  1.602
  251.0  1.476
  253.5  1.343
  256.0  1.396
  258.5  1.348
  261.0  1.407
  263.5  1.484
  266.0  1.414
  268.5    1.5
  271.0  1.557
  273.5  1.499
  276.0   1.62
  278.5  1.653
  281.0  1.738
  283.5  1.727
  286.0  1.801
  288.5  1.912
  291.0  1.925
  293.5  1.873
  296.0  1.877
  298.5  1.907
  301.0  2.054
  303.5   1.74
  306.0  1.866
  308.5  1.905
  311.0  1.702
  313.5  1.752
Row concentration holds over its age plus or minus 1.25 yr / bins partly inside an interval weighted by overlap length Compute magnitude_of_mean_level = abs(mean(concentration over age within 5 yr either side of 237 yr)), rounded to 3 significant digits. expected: 1.59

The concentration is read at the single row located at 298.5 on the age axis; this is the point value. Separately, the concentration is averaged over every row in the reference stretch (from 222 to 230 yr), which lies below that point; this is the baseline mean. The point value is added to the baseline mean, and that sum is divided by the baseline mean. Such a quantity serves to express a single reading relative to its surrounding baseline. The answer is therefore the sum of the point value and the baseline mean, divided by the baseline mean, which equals 2.28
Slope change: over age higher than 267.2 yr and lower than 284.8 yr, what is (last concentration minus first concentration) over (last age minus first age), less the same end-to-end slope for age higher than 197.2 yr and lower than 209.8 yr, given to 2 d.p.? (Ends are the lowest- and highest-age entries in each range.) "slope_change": 0.04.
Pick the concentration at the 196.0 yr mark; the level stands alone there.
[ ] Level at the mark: 1.577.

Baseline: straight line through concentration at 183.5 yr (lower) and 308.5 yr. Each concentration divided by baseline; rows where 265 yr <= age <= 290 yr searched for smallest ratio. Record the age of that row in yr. 266.0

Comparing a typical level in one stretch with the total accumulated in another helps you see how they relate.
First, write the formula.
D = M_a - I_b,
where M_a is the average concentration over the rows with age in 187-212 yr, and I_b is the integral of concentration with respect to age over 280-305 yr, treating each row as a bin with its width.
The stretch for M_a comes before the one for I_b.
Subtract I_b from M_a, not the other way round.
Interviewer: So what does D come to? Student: -44.8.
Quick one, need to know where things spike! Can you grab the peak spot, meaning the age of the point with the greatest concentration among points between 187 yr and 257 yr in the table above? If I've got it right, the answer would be 188.5 yr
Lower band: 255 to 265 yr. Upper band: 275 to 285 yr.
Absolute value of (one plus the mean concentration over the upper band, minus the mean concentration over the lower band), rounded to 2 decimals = 1.28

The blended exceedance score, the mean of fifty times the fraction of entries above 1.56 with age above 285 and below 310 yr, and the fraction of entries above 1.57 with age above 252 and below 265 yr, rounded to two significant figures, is 25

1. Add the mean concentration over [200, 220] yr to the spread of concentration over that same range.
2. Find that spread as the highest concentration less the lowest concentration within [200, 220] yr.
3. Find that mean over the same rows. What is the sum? 1.81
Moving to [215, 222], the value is 1.60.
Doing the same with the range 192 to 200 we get 1.79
